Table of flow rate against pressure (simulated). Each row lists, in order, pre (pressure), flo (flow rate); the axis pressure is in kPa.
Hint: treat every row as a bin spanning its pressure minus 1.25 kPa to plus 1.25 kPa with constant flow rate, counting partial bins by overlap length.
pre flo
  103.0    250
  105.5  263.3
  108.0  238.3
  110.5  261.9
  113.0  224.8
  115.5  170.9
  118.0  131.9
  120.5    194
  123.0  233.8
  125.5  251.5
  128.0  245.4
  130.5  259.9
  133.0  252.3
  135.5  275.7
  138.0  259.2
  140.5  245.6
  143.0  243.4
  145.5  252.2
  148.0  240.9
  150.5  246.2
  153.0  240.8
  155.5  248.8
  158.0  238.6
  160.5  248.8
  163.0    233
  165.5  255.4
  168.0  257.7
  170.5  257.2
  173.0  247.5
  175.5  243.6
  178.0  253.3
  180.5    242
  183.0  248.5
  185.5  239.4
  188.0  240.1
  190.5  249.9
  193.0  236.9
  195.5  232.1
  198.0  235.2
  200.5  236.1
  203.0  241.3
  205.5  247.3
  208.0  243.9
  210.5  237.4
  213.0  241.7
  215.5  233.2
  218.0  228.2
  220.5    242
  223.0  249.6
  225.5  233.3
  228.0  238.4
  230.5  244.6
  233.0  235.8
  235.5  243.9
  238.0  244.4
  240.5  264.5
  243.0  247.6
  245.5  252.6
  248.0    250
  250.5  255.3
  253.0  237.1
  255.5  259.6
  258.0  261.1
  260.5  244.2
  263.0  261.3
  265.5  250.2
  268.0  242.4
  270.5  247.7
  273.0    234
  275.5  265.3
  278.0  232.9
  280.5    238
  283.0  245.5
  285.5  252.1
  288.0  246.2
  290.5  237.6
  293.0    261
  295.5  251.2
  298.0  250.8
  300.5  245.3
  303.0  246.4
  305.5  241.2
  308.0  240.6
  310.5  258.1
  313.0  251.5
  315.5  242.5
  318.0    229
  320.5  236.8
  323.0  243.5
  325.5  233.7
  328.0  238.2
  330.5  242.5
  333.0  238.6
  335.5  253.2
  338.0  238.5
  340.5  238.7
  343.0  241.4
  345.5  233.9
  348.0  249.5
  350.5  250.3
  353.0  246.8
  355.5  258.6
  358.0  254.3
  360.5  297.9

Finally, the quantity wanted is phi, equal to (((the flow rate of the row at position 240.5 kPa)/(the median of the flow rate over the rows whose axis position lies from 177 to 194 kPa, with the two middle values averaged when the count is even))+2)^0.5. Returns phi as 1.76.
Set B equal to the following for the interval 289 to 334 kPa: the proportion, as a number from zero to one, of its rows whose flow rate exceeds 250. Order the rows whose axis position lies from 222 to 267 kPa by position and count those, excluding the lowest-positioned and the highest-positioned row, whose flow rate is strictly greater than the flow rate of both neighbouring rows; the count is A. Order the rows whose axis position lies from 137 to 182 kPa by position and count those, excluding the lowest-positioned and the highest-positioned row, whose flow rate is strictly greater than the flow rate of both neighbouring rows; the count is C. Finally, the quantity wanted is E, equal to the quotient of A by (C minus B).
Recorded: 1.05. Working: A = 6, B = 0.28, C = 6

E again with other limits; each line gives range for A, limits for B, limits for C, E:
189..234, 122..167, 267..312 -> 0.87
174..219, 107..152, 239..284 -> 0.89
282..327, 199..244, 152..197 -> 0.84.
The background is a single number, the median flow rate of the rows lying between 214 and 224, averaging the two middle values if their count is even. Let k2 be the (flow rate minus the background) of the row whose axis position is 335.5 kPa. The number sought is 15.6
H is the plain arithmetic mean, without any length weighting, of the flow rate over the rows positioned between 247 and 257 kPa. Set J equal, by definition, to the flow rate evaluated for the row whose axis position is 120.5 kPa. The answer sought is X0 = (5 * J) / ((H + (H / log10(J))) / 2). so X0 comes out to 5.4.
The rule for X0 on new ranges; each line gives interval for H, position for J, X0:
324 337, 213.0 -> 7.1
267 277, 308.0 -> 6.9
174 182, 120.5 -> 5.5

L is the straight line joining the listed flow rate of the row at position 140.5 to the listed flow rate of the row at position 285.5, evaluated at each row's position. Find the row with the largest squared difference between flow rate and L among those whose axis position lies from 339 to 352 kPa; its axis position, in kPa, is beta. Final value 345.5 kPa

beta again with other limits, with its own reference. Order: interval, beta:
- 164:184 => 168.0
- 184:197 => 195.5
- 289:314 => 290.5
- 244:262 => 253.0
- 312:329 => 318.0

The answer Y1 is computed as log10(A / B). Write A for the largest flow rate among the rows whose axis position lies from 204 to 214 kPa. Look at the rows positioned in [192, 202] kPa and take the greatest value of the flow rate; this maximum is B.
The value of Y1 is 0.019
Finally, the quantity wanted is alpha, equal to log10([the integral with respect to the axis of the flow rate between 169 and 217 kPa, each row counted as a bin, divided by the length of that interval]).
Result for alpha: 2.38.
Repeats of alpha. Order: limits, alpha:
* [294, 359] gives 2.39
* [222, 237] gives 2.38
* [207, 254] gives 2.39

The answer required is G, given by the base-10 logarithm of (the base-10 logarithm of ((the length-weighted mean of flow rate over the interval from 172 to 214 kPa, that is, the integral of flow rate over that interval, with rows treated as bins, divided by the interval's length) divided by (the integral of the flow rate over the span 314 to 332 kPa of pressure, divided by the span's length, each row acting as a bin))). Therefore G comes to -2.15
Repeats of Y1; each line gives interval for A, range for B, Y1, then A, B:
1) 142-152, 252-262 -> -0.015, 252.2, 261.1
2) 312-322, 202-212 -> 0.007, 251.5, 247.3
